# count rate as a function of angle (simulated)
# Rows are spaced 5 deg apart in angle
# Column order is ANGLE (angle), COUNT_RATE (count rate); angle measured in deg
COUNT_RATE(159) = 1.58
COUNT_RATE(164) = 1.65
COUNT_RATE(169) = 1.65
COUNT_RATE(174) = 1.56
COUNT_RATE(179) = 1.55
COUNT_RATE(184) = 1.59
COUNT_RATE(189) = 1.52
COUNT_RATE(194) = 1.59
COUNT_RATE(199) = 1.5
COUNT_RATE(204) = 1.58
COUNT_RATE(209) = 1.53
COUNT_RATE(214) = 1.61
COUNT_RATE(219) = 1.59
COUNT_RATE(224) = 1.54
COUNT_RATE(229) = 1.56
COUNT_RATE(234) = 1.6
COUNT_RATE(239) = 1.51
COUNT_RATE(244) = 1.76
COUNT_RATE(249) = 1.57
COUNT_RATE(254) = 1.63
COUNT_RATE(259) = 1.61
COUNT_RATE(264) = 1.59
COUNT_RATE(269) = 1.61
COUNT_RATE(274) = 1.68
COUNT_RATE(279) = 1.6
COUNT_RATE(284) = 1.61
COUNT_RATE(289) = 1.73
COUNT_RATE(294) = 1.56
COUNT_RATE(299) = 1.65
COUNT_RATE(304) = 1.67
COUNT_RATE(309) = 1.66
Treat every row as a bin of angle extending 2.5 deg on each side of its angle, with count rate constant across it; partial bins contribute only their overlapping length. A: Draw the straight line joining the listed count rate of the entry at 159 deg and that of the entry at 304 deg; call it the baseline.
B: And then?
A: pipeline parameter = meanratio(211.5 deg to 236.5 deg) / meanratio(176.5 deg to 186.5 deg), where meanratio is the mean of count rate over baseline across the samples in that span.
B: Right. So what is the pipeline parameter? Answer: 0.99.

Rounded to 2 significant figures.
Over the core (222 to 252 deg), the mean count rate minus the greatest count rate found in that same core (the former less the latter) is -0.17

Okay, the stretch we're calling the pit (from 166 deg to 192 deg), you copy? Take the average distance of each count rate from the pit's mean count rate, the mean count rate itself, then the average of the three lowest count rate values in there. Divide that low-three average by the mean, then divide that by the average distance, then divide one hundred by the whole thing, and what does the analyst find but 3.8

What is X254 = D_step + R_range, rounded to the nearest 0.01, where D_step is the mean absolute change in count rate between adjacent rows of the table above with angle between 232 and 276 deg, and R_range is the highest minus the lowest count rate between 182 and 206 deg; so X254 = 0.18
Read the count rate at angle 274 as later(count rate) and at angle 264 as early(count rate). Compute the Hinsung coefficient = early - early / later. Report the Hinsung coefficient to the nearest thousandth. 0.644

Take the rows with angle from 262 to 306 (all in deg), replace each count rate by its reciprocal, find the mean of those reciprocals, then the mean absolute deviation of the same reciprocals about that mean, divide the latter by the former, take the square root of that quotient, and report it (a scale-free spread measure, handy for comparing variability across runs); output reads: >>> 0.163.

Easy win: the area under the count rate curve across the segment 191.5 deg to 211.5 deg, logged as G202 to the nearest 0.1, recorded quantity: 31.0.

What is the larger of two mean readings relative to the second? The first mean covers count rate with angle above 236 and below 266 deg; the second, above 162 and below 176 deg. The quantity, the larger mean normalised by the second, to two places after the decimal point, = 1.00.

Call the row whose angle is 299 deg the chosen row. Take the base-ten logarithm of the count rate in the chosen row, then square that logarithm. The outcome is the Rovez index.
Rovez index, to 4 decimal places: 0.0473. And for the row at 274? 0.0508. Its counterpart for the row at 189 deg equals 0.0331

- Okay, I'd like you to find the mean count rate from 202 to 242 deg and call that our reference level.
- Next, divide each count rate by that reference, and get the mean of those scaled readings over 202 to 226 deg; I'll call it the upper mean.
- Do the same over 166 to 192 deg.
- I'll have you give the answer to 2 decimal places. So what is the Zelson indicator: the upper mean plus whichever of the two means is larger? 2.01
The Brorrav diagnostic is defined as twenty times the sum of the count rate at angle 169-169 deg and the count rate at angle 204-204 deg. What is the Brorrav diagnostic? 64.6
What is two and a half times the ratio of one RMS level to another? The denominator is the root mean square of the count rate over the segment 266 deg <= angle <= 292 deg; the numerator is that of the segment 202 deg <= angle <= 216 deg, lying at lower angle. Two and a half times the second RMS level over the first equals 2.39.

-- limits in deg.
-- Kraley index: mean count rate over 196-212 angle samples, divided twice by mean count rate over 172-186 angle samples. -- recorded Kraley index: 0.63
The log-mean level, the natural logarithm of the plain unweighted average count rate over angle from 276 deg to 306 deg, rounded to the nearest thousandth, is 0.493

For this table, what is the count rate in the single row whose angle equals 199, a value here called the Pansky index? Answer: 1.5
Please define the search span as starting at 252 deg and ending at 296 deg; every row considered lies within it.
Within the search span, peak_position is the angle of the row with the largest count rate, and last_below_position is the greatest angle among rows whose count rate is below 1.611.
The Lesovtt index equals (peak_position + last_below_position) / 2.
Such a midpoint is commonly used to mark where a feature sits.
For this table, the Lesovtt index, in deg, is 291.5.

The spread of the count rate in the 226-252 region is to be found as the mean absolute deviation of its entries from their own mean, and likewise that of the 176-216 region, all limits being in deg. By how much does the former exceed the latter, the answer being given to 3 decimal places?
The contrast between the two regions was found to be 0.030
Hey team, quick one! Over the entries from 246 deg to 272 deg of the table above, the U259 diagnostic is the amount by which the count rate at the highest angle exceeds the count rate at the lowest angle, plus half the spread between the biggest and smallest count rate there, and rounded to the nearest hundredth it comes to 0.07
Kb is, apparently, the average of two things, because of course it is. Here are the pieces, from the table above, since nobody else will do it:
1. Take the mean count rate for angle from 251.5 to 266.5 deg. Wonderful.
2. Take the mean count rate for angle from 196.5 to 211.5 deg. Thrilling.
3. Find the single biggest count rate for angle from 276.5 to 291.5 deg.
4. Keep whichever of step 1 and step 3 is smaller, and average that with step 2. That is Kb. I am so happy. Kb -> 1.57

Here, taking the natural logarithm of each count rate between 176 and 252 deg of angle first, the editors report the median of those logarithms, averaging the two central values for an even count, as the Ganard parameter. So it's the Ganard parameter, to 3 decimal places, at 0.451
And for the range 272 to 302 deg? 0.489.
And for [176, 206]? 0.448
